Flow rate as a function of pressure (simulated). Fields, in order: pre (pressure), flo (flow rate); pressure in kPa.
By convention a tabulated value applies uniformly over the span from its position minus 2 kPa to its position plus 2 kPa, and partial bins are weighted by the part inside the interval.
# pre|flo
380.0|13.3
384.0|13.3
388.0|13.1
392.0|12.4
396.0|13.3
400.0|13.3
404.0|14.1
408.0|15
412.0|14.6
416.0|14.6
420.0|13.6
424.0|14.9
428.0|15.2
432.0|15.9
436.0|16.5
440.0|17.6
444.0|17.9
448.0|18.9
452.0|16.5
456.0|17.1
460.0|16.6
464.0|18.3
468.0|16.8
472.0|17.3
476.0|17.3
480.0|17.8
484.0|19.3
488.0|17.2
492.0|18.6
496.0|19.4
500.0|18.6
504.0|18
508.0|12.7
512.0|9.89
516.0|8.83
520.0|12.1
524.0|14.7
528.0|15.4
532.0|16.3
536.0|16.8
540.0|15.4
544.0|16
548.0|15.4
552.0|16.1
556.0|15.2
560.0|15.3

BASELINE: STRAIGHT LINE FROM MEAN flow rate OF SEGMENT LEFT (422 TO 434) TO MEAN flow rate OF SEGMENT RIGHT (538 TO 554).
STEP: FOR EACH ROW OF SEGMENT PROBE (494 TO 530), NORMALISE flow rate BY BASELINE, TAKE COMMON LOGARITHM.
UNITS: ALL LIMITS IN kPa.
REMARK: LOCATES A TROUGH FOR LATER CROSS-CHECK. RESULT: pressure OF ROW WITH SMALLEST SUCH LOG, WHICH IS 516.0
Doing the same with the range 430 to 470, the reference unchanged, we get 432.0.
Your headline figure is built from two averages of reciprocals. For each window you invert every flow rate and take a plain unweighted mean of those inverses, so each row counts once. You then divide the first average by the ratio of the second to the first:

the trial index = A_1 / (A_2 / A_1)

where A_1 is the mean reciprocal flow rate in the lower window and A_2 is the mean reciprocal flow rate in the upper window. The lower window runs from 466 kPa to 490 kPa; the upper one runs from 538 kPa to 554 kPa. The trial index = 0.051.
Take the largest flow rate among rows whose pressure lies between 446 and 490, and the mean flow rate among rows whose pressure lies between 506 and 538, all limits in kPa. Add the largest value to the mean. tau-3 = 32.6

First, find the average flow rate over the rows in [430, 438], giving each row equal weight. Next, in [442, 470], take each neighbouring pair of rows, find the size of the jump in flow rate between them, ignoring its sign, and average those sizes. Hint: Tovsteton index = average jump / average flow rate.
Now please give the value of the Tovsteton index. 0.079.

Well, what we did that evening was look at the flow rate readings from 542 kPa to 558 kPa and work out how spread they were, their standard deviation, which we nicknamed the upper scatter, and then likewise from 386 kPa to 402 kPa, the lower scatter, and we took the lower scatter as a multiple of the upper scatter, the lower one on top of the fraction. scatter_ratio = 1.0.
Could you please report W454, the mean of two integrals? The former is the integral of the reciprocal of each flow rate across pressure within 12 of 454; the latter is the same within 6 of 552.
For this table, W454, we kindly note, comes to 1.1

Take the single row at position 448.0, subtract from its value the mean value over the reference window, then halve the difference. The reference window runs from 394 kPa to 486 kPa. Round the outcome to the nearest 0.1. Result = 1.4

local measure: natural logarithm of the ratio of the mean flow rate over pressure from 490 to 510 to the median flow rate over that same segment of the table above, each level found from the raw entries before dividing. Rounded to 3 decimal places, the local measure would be -0.063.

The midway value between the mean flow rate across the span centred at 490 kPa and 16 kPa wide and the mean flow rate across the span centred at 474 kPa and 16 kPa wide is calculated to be 18.0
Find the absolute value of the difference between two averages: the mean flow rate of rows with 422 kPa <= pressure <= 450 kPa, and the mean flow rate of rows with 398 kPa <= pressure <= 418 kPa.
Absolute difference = 2.4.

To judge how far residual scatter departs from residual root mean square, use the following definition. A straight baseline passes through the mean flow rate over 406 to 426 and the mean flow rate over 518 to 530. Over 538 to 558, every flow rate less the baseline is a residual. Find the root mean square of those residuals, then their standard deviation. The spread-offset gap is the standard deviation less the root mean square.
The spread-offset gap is -1.3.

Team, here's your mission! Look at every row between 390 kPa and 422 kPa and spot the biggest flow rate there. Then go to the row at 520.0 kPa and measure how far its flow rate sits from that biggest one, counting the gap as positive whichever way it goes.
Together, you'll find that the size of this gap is 2.9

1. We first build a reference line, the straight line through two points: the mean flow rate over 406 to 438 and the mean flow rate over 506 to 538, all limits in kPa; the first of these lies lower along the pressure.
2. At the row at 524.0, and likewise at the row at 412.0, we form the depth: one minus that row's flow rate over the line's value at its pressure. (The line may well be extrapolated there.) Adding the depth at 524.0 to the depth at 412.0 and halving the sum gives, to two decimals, -0.03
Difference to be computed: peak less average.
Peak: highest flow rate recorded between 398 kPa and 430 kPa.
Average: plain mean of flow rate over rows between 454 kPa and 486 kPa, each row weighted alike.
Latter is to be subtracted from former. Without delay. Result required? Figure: -2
